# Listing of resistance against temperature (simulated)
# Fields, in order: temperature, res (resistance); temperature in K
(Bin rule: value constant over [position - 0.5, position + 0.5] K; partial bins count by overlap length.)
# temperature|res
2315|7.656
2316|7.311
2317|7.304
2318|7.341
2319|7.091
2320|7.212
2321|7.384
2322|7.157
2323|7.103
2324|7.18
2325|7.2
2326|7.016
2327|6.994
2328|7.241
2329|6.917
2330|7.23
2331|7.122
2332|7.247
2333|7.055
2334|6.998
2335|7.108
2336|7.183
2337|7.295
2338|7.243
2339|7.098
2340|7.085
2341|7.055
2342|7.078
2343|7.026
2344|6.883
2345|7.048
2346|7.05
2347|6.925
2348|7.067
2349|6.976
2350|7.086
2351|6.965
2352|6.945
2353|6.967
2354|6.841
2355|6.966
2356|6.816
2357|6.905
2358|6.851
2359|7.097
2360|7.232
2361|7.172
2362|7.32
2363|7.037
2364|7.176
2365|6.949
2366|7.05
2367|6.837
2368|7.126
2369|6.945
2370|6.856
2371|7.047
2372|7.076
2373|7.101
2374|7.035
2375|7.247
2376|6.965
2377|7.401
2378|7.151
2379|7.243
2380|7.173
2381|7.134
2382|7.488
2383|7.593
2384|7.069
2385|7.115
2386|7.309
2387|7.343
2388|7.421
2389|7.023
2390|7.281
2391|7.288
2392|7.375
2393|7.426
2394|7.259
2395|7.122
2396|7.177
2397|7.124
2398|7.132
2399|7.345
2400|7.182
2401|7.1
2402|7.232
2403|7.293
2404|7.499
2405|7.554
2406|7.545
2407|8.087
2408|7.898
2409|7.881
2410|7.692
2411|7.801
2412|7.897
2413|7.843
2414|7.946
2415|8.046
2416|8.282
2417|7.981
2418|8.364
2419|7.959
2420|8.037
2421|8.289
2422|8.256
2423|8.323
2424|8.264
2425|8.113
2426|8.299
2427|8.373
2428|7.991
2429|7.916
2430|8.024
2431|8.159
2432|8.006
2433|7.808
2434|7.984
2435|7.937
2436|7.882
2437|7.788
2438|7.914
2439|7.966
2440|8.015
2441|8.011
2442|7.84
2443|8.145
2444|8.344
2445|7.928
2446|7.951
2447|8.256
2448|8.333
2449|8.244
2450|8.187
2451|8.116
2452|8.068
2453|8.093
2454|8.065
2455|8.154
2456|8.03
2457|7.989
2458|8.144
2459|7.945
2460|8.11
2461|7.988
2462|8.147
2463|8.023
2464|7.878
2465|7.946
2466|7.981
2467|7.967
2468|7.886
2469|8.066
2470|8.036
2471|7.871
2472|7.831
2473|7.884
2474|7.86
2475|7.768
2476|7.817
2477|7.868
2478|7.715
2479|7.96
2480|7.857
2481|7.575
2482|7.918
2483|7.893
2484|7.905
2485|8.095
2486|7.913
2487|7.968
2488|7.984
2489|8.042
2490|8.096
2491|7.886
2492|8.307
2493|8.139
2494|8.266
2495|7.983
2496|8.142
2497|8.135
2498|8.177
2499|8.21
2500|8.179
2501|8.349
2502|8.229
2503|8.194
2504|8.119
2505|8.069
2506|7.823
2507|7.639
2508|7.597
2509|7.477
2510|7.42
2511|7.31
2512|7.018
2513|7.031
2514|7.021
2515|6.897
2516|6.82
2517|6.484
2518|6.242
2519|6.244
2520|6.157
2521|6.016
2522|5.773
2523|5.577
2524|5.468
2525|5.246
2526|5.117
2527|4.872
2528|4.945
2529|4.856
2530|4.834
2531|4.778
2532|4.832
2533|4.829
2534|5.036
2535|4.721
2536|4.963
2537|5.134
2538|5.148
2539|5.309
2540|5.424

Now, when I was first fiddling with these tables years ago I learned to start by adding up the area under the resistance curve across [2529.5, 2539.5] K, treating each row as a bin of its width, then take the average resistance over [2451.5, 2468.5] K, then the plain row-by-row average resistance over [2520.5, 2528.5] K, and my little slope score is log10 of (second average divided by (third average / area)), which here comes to 1.87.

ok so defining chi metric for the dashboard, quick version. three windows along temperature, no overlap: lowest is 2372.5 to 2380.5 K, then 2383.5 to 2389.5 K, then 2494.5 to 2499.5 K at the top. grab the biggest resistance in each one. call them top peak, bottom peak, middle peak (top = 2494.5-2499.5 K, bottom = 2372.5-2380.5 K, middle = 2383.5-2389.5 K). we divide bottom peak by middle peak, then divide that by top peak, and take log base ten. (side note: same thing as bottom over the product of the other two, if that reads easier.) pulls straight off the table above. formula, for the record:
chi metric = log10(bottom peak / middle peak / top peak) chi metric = -0.92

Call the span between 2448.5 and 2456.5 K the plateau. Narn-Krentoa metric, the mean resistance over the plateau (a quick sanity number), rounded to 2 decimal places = 8.12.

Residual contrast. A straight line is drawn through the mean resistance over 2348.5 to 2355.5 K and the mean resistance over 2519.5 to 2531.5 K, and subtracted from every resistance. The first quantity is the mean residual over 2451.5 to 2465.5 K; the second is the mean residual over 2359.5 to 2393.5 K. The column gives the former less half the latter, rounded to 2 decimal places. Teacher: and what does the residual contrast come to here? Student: 1.87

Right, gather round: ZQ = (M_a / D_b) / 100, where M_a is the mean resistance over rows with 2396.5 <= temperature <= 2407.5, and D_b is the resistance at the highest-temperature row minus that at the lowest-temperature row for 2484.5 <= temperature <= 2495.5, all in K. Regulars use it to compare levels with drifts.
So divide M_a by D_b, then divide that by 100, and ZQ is -0.66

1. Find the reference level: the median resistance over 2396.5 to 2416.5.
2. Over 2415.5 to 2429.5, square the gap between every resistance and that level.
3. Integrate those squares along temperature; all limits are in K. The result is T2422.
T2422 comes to 4.6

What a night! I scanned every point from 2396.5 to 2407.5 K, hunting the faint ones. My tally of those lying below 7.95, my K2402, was 10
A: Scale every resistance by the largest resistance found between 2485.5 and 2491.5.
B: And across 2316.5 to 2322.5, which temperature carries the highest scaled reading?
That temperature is 2321 K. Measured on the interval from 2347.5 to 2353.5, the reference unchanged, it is 2350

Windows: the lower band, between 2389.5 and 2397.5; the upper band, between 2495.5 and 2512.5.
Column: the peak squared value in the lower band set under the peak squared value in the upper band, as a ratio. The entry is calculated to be 1.3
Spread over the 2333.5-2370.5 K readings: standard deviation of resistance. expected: 0.13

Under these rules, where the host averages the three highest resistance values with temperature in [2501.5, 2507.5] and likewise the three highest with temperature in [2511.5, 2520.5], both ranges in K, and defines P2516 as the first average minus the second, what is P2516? 1.2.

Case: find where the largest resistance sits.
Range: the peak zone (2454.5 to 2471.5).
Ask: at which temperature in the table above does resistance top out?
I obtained 2455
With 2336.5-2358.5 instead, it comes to 2337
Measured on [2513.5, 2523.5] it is 2514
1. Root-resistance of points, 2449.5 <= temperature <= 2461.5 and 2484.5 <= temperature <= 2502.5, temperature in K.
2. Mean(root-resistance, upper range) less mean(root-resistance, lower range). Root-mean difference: 0.01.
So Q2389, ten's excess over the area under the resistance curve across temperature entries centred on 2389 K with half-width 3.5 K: -41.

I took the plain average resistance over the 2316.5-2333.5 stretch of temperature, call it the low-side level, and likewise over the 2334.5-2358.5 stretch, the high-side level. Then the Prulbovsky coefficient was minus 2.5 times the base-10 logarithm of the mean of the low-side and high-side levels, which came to -2.13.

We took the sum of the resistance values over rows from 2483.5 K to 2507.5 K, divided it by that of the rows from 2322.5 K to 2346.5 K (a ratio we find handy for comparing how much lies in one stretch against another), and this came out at 1.14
